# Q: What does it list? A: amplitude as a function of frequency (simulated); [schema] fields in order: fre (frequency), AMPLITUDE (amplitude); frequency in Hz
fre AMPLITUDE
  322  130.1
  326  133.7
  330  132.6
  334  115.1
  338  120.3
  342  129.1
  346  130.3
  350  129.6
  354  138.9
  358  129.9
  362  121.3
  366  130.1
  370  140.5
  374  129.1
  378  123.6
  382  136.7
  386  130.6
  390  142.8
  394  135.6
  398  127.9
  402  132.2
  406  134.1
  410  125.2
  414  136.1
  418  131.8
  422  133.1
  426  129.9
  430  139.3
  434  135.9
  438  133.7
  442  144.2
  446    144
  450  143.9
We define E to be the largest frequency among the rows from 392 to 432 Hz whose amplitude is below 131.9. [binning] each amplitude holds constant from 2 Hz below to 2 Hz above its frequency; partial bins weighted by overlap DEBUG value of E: 426 Hz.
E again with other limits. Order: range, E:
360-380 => 378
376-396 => 386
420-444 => 426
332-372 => 366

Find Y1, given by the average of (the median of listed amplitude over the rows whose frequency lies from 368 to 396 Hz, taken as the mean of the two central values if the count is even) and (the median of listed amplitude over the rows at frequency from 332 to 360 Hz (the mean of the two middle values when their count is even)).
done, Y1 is 132.6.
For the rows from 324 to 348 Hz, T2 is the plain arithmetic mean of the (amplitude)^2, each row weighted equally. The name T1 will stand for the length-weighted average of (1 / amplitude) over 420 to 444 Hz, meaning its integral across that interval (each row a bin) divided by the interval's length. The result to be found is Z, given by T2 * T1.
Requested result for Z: 119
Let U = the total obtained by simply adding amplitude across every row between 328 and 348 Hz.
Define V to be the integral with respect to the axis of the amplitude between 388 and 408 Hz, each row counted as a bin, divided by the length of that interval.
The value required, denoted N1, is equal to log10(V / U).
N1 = -0.669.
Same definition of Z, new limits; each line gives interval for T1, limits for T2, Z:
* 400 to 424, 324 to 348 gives 122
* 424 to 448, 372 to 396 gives 129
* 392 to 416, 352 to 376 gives 132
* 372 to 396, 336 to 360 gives 127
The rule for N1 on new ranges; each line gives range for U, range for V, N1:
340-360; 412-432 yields -0.691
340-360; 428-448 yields -0.674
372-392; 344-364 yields -0.707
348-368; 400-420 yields -0.693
